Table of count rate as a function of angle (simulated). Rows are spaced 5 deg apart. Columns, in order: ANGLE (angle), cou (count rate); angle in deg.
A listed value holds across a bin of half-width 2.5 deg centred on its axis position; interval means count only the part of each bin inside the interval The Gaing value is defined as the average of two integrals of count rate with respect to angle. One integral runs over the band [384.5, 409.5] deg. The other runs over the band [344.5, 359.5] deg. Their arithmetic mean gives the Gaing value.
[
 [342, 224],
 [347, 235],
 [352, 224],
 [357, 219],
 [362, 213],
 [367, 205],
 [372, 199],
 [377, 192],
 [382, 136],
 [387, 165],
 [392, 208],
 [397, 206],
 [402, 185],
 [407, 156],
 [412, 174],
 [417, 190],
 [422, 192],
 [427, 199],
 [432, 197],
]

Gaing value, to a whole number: 3995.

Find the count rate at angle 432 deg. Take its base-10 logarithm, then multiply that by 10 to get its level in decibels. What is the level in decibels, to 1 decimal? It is 22.9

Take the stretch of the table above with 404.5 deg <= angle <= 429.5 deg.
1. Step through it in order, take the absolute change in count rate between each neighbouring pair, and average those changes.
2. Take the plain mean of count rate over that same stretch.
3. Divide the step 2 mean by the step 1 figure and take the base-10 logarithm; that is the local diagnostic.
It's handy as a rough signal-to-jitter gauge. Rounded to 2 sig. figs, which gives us 1.2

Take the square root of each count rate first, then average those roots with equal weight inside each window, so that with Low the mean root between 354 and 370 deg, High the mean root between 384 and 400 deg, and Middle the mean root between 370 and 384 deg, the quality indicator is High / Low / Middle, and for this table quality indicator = 0.072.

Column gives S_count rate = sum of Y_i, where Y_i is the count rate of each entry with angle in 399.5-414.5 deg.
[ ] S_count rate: 515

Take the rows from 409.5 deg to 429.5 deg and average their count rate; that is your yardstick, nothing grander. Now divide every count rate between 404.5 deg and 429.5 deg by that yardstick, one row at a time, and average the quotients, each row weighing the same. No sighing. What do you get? 0.97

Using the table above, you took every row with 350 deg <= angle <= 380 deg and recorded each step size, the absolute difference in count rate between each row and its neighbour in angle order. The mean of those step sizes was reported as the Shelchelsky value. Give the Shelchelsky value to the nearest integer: 6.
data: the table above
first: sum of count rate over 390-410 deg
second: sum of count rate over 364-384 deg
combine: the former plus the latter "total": 1487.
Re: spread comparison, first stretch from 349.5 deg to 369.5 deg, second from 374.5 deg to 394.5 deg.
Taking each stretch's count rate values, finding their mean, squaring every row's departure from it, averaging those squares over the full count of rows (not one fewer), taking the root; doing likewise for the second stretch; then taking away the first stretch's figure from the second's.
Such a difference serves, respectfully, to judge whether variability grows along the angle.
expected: 20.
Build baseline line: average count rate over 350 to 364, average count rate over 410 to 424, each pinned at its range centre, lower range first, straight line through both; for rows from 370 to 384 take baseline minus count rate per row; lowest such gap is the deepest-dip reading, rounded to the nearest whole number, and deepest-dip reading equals 11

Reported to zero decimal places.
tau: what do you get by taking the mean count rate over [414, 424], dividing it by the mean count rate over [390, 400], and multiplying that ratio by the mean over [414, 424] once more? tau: 176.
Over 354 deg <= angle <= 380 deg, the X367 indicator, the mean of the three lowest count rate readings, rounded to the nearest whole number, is 199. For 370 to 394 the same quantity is 164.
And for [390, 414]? 172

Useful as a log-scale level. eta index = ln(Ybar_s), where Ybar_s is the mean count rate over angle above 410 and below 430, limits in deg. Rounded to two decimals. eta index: 5.24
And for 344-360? 5.42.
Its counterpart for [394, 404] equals 5.28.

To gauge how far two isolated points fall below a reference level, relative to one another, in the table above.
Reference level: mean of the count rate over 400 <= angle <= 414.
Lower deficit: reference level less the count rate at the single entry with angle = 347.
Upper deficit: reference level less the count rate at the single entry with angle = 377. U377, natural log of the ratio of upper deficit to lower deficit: -1.1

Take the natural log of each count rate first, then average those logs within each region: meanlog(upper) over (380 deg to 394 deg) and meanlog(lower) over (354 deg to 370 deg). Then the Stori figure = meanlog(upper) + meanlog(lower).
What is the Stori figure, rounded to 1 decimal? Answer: 10.5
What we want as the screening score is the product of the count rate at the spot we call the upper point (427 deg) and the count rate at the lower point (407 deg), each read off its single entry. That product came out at 31044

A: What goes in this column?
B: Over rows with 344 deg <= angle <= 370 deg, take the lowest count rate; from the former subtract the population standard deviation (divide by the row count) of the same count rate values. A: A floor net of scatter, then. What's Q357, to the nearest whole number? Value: 195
